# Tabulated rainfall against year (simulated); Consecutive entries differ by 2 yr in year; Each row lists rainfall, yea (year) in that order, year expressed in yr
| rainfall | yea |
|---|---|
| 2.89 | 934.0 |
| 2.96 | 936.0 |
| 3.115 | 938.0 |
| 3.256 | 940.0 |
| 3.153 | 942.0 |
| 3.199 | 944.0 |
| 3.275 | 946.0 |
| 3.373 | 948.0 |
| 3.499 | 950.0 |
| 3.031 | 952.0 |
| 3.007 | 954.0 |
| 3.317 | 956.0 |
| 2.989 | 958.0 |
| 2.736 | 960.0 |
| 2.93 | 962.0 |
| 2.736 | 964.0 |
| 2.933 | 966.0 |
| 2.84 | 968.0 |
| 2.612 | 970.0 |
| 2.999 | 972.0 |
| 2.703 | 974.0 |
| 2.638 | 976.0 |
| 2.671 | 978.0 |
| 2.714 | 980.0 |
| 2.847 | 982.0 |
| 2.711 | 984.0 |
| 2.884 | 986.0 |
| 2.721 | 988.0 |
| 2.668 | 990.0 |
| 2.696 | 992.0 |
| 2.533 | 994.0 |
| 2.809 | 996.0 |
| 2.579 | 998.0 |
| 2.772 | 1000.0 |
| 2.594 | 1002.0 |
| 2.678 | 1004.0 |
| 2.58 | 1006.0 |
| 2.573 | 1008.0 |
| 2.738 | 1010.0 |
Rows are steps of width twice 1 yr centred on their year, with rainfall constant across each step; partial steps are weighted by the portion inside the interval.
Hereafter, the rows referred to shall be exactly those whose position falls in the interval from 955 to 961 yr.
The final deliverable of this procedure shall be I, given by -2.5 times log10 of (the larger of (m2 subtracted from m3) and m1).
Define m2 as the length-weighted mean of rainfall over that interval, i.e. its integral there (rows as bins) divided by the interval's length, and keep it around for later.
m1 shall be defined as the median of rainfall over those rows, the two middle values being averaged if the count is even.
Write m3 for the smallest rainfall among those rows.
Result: -1.19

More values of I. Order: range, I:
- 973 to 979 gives -1.07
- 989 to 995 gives -1.07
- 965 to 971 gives -1.13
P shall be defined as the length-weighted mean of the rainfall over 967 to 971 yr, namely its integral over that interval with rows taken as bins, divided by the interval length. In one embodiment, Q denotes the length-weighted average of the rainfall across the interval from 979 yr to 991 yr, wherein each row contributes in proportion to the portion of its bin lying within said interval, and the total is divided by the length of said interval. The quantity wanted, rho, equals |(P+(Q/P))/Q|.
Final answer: 1.36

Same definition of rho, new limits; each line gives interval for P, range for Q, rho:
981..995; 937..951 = 1.20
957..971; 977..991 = 1.38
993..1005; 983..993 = 1.35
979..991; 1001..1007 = 1.42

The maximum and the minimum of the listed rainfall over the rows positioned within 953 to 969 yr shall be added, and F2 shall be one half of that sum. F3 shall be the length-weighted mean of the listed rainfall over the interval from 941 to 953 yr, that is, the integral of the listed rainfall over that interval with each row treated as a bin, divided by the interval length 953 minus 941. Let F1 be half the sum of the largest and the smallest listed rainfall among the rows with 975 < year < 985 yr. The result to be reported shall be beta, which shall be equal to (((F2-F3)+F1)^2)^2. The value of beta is 40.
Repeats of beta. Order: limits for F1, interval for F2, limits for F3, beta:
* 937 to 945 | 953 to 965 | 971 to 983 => 142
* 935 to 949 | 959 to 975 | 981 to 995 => 111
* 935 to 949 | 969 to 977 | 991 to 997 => 118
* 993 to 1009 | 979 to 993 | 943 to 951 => 20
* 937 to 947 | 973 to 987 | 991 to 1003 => 117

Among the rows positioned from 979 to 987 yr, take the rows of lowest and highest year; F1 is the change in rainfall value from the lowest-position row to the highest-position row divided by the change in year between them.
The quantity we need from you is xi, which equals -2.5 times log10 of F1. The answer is 4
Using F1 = 0.028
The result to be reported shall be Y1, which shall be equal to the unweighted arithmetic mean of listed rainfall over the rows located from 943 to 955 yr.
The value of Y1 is 3.23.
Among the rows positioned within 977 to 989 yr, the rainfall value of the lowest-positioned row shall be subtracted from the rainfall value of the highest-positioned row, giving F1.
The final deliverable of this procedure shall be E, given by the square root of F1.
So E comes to 0.22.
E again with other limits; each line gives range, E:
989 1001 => 0.32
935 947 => 0.56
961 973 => 0.26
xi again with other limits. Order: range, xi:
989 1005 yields 8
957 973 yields 8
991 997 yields 4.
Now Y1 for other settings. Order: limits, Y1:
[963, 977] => 2.78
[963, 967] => 2.83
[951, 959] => 3.09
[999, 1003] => 2.68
